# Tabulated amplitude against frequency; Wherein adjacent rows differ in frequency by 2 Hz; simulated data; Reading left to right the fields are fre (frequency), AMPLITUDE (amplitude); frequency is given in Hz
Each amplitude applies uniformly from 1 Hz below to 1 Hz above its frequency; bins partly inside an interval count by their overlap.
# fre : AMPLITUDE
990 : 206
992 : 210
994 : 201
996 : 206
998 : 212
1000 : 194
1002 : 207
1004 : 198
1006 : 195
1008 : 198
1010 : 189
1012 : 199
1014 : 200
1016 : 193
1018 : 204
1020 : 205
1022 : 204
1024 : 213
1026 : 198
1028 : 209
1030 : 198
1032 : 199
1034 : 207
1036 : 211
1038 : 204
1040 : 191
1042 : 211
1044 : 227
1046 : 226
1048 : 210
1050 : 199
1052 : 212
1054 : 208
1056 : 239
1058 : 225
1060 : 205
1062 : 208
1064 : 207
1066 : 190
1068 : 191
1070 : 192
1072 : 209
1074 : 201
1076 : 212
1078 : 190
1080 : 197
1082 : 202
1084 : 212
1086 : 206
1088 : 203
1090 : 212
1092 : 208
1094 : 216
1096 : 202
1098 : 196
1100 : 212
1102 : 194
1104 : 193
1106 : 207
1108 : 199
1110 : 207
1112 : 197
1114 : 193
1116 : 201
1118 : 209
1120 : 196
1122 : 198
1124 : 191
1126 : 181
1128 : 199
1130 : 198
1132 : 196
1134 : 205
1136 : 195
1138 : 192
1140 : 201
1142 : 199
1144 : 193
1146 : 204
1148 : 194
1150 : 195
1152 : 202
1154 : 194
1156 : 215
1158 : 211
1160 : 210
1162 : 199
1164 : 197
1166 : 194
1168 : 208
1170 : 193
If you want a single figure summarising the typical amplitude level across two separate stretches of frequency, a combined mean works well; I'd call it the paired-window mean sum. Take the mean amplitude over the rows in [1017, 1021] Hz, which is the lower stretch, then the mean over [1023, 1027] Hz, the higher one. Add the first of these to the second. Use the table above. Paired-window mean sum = 410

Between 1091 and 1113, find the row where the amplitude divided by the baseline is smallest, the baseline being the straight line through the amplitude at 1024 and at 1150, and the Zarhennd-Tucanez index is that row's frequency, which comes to 1104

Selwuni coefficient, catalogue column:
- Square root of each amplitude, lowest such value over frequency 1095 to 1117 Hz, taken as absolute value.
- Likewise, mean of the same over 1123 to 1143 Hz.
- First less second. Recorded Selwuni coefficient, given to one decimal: -0.1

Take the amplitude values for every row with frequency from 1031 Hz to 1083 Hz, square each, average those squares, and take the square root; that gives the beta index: 207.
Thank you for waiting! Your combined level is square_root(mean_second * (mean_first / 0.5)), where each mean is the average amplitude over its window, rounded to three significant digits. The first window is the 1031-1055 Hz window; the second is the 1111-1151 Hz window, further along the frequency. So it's 287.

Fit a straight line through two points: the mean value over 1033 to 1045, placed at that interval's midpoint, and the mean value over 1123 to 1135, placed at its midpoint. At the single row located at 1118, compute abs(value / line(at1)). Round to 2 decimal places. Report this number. 1.06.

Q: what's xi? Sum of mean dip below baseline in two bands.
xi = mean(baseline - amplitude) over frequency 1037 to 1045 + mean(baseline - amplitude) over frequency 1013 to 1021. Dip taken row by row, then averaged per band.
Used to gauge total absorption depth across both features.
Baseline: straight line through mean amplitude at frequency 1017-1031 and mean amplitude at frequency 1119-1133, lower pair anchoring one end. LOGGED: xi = -1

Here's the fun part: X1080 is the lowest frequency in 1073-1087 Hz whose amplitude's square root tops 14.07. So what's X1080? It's 1074 Hz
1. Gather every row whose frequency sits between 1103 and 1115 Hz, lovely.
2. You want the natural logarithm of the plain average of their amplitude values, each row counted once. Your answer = 5.29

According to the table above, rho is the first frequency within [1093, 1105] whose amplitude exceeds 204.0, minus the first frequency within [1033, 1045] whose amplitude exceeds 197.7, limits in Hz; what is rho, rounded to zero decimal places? 60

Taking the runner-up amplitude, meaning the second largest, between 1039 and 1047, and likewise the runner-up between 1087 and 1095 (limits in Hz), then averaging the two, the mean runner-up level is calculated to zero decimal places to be 219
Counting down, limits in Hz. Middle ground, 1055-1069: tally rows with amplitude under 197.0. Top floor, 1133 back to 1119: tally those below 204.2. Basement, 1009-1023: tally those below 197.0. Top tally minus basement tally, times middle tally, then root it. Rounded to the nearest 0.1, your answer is 3.2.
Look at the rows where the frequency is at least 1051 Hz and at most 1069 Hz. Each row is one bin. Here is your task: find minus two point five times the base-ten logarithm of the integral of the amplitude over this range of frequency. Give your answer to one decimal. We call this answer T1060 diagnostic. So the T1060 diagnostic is -8.9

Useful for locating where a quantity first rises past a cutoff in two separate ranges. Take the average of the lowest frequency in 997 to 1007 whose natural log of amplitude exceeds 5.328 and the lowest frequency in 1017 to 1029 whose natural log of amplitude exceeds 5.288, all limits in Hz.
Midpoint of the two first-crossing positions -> 1008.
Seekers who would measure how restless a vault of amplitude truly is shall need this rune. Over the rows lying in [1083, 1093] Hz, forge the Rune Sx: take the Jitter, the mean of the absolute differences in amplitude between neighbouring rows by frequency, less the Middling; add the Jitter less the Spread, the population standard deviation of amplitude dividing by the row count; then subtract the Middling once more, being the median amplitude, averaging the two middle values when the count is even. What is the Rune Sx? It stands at -408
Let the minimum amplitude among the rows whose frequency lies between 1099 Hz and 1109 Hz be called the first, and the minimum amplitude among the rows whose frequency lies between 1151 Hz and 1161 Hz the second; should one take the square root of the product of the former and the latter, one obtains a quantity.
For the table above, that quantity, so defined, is 193.5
